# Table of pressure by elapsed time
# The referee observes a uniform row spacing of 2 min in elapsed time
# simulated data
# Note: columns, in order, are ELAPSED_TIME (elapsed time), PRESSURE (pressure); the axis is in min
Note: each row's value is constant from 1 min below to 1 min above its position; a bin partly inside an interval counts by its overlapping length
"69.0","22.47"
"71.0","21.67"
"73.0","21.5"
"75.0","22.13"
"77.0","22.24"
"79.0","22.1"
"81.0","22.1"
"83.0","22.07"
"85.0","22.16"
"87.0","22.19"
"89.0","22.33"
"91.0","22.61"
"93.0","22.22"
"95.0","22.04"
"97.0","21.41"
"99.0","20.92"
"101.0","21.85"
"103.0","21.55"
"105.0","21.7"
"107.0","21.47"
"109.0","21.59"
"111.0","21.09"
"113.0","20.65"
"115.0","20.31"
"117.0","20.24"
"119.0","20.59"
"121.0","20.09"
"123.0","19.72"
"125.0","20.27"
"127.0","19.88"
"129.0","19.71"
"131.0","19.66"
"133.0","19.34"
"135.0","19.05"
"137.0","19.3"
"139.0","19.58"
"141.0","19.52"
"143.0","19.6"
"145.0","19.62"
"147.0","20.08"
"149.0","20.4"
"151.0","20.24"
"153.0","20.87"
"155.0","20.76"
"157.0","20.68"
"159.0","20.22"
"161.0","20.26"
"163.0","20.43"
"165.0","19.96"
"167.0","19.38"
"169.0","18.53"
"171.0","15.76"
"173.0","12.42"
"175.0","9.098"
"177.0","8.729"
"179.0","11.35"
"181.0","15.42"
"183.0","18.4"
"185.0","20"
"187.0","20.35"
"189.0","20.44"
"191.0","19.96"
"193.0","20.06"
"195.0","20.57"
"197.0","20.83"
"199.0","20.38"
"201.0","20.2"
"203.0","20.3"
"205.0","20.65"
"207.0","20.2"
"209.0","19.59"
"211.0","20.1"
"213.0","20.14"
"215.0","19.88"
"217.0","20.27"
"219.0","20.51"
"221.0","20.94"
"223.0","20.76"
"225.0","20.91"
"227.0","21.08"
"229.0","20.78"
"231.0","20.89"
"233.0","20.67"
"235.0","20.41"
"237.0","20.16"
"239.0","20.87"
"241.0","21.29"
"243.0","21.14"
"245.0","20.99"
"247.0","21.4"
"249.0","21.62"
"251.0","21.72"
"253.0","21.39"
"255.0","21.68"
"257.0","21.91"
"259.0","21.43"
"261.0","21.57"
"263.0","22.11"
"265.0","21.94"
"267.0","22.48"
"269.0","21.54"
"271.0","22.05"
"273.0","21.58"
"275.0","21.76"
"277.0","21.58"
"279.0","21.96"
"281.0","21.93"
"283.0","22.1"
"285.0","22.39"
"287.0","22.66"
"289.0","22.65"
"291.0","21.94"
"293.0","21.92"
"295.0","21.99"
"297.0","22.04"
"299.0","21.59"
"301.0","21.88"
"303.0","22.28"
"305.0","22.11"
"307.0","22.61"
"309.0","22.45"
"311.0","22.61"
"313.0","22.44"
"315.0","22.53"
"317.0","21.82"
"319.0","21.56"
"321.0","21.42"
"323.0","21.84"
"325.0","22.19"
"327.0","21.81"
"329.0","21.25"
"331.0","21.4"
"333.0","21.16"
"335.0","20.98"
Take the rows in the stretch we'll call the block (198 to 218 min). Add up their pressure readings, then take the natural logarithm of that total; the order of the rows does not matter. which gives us 5.31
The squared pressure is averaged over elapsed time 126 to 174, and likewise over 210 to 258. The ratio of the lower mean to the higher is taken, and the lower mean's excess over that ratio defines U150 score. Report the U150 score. 378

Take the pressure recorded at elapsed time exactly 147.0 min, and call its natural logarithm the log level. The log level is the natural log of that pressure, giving 3.00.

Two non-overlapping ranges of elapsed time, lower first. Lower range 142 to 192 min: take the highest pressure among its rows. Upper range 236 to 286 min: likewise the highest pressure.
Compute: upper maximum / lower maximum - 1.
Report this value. 0.077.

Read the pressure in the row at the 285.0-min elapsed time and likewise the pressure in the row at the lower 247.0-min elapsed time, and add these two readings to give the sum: 43.8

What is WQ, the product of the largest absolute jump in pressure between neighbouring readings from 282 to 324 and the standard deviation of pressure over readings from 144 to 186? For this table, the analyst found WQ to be 2.8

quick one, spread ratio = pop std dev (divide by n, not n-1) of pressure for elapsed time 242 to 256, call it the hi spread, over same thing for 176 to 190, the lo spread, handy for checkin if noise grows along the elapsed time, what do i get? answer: 0.1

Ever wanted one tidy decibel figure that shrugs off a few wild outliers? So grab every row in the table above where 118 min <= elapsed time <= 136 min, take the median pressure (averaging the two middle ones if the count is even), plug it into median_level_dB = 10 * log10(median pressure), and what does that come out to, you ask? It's 12.95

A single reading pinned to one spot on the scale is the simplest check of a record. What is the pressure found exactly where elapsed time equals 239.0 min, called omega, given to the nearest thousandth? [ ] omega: 20.870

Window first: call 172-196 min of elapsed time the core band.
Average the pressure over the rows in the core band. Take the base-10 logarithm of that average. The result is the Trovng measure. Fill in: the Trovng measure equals 1.21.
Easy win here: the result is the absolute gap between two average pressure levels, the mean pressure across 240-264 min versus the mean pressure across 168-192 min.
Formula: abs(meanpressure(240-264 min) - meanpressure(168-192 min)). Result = 6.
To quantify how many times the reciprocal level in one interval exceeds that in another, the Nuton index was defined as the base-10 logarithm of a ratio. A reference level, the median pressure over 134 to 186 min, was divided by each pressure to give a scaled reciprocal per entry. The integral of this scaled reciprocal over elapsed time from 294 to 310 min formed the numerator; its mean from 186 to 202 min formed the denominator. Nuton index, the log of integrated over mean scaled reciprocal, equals 1.17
